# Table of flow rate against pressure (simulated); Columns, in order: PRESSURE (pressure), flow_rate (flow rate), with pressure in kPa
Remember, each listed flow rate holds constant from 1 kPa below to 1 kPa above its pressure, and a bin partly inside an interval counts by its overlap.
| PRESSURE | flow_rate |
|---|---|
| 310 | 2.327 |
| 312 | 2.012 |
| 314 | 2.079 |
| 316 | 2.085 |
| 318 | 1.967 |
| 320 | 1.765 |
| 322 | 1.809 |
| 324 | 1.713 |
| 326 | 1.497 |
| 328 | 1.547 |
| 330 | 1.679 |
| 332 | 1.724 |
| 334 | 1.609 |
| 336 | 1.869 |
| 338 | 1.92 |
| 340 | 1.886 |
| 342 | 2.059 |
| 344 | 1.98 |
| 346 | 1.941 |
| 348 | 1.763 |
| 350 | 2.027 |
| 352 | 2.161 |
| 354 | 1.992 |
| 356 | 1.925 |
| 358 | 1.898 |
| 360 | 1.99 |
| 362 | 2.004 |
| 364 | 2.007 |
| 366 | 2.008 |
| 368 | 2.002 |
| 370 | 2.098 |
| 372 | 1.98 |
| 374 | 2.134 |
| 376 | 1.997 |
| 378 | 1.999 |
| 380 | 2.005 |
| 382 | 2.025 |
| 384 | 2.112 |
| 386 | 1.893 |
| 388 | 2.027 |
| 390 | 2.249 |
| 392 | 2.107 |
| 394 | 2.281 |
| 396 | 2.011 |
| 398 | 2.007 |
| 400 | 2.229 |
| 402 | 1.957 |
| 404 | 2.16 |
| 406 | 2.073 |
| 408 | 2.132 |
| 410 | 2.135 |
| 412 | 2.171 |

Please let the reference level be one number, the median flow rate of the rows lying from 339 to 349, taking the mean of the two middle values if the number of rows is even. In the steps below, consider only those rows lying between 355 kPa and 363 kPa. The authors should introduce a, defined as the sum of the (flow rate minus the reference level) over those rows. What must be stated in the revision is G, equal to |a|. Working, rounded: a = 0.1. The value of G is 0.1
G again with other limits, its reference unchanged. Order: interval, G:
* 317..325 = 0.5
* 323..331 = 1.3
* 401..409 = 0.6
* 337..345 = 0.1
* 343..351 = 0.1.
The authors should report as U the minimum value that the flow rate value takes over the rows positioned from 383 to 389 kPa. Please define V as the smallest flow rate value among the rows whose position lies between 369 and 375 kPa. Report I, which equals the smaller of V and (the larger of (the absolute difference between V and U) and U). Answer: 1.89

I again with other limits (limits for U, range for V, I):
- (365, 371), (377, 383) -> 2.00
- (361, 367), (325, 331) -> 1.50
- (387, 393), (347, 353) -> 1.76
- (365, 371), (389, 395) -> 2.00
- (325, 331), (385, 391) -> 1.50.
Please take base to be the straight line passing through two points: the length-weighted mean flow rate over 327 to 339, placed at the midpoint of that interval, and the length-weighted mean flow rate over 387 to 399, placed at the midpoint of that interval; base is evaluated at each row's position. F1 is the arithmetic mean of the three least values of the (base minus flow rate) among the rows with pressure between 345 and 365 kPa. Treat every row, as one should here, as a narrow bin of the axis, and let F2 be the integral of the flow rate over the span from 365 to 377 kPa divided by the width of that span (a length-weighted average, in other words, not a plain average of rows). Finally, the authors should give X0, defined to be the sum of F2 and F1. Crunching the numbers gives 1.82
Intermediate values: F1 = -0.212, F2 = 2.04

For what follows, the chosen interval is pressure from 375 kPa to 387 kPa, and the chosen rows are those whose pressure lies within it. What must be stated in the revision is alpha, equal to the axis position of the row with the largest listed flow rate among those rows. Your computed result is 384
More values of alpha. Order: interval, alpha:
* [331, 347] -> 342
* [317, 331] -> 318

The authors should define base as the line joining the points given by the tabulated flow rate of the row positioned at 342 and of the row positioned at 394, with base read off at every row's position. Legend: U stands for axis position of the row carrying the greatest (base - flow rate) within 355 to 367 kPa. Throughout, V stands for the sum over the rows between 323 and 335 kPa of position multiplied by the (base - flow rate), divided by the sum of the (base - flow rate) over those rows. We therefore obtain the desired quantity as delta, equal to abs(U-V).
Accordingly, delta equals 29.0 kPa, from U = 358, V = 329.0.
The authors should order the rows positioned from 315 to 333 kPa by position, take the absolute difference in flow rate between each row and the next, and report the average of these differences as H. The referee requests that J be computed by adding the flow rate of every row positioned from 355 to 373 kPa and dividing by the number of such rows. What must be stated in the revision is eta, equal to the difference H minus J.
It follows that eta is -1.88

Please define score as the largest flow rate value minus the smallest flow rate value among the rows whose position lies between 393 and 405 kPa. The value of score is 0.32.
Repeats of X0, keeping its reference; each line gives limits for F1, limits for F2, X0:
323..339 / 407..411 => 2.02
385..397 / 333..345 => 1.78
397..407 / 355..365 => 1.99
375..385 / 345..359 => 1.95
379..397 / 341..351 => 1.83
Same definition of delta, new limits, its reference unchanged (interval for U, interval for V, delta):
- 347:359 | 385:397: 42.1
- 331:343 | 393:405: 65.7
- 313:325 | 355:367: 36.5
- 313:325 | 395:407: 76.9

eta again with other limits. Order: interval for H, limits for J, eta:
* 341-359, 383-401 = -1.98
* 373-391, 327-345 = -1.70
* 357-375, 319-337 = -1.63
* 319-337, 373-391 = -1.93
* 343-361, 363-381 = -1.90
